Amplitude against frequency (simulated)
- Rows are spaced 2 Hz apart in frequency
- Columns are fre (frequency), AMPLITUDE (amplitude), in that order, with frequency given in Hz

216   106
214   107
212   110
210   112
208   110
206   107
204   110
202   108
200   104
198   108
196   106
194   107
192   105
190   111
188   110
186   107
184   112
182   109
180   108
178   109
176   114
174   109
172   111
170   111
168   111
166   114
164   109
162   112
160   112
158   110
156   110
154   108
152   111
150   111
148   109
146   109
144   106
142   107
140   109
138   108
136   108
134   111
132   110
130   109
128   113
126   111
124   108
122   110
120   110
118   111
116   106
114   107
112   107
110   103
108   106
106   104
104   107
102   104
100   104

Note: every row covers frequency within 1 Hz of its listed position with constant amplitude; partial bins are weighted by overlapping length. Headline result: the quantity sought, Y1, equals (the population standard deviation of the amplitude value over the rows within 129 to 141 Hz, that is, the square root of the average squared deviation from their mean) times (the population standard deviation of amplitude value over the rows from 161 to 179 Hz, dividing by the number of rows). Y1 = 2.0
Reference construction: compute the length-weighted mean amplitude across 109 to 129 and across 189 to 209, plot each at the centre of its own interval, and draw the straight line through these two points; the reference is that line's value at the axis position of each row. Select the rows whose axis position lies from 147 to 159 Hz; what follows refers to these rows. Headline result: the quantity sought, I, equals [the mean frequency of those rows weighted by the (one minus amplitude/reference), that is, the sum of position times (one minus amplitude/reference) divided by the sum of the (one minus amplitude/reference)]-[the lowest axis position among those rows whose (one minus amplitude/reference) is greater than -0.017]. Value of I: 5.0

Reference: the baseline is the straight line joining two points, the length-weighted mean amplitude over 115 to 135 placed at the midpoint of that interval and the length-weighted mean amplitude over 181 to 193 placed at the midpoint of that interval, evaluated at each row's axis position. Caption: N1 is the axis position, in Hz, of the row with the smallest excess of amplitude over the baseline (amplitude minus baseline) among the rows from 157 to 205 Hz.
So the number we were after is 200 Hz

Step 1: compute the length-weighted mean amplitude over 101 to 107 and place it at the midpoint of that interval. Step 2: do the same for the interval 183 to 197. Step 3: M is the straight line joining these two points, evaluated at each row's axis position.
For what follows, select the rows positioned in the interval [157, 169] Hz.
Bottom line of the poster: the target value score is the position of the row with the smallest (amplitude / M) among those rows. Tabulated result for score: 164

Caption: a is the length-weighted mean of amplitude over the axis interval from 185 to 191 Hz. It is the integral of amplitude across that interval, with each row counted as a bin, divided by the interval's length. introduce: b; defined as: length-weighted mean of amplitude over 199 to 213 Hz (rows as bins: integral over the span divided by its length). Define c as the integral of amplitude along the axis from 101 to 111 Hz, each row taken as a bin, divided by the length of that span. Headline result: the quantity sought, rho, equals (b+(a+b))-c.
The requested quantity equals 222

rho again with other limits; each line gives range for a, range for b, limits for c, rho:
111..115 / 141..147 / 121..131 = 211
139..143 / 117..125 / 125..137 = 217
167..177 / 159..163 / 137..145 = 228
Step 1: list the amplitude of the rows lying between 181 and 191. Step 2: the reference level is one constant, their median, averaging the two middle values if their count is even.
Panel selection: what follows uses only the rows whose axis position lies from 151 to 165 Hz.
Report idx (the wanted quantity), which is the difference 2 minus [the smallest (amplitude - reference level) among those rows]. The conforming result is 4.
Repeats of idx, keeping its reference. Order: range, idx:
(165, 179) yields 3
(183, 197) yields 7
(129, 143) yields 5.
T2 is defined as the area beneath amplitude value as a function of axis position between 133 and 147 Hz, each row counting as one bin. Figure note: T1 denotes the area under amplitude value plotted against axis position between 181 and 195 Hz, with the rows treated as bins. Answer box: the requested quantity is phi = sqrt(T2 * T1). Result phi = 1519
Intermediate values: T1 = 1522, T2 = 1516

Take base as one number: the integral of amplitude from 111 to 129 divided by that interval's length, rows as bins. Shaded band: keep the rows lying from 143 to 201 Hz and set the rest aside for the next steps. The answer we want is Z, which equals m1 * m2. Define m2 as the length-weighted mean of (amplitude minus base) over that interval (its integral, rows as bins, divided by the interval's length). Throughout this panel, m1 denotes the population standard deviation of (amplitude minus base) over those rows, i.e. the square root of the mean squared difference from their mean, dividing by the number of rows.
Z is 0.5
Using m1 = 2.4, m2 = 0.2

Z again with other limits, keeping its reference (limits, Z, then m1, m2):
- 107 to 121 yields -5.1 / 2.5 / -2.1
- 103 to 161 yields -1.3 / 2.3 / -0.6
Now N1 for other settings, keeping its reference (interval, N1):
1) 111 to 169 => 116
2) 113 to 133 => 116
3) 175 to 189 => 186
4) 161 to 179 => 164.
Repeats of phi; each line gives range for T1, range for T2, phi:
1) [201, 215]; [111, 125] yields 1523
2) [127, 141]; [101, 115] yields 1506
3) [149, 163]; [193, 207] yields 1524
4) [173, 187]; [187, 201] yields 1519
